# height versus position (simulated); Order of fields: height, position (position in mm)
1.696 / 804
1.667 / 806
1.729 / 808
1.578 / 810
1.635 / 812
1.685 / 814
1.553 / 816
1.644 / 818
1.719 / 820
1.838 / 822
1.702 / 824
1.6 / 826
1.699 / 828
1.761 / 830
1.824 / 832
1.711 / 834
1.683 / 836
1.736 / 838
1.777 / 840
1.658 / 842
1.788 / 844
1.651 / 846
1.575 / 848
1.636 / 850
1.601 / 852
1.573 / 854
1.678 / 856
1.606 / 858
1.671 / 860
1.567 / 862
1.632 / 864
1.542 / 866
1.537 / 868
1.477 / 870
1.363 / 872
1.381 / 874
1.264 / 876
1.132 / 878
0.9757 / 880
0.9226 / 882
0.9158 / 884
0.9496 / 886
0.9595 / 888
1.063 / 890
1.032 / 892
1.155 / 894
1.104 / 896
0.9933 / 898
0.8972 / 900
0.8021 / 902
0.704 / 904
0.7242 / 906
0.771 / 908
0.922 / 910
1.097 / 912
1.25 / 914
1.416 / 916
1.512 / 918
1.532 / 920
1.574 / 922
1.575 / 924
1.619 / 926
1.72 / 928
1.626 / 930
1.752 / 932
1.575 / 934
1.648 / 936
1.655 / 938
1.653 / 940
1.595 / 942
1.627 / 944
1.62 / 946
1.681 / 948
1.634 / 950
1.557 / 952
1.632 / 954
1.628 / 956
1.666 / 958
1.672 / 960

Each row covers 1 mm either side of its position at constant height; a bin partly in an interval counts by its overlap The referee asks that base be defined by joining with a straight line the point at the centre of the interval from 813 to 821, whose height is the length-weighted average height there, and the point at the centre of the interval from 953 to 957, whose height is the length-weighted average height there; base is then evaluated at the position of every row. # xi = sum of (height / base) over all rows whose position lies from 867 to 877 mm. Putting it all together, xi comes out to 4.3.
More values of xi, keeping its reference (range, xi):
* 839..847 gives 4.2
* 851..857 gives 2.9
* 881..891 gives 2.9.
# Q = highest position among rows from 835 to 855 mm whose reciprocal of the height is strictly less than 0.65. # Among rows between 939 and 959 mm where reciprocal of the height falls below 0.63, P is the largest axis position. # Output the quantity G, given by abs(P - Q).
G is 104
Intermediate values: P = 958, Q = 854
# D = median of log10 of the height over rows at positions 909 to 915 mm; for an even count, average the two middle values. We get 0.04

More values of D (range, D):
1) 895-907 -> -0.07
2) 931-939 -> 0.22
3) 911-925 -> 0.18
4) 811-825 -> 0.23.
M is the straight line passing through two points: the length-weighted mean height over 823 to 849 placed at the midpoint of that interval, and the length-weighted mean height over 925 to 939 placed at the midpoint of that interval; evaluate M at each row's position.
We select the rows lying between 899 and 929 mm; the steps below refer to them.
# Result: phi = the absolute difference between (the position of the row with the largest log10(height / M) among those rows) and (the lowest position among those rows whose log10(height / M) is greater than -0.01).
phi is 0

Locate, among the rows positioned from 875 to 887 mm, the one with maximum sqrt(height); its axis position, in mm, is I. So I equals 876 mm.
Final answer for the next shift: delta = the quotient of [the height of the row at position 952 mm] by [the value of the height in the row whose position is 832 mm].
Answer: 0.85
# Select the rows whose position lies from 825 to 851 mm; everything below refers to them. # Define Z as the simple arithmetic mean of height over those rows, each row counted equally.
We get 1.70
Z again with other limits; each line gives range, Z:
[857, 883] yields 1.39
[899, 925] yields 1.14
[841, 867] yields 1.63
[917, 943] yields 1.62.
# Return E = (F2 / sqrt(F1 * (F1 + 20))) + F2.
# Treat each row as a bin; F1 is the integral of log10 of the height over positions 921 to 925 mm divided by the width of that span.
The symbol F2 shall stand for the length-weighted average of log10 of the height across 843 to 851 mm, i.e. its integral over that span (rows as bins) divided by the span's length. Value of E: 0.331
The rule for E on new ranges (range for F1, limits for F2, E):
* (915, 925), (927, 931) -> 0.340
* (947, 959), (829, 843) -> 0.355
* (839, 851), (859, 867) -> 0.301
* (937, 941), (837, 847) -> 0.348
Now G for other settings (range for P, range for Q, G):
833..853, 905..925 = 72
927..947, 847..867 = 80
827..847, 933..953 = 106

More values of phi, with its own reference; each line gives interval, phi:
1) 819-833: 2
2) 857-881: 0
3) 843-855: 0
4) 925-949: 4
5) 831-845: 0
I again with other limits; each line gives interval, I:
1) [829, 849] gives 832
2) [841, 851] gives 844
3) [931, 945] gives 932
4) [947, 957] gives 948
